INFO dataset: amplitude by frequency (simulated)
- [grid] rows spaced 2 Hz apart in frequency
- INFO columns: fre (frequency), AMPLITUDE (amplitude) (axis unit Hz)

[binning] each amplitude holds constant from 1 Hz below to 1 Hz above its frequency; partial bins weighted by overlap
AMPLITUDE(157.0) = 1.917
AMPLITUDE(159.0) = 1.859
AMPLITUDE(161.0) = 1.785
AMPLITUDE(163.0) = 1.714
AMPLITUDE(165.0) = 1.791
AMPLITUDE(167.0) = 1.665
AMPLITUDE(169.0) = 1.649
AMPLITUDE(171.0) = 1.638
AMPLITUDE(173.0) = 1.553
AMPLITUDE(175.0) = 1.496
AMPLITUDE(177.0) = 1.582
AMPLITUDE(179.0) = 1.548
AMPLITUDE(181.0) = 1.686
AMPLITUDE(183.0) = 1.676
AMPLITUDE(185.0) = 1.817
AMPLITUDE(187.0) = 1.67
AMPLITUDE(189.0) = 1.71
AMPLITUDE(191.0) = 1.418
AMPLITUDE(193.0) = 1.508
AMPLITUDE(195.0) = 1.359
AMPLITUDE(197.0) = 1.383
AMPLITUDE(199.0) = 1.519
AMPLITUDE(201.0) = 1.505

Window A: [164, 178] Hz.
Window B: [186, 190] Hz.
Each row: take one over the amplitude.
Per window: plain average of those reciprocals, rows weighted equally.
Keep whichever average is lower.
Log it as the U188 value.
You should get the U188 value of 0.592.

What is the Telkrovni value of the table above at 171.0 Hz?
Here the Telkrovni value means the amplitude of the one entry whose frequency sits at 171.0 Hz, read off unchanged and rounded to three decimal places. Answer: 1.638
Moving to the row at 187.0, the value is 1.670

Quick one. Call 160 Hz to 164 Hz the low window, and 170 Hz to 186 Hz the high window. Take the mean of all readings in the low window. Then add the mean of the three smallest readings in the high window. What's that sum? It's 3.28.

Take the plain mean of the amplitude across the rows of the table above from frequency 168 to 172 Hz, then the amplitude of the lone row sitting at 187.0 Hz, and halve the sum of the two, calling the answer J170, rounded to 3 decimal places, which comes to 1.657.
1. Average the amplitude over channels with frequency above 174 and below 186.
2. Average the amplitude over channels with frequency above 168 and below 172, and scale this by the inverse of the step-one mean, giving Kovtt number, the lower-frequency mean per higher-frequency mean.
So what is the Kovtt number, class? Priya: 1.01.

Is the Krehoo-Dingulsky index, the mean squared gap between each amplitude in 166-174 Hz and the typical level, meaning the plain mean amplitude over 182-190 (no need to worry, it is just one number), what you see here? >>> 0.010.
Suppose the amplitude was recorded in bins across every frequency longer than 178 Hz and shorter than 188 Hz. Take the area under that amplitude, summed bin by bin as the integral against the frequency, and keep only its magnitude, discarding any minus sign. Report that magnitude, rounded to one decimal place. 16.8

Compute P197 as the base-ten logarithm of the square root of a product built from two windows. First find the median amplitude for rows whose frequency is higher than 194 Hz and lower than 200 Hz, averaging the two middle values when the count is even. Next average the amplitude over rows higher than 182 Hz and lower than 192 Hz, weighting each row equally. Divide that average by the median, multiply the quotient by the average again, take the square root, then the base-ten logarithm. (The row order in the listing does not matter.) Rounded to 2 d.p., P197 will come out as 0.15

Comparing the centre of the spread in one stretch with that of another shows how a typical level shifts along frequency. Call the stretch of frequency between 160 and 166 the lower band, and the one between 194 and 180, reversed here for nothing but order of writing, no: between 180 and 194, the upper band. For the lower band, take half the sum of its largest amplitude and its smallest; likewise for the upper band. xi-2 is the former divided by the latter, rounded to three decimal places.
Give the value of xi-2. 1.083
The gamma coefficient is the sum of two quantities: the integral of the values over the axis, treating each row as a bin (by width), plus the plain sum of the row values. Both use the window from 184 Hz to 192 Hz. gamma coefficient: 19.8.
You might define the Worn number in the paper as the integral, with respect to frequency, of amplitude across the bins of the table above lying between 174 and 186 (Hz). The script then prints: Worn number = 20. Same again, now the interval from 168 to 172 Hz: 7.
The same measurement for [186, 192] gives 10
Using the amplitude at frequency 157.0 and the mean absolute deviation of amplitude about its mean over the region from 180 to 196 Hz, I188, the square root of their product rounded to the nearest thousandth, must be 0.505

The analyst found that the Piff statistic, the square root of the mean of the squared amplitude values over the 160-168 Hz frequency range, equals 1.74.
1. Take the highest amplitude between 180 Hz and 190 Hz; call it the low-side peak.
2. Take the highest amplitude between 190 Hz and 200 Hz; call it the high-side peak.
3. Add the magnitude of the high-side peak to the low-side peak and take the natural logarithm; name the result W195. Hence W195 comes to 1.20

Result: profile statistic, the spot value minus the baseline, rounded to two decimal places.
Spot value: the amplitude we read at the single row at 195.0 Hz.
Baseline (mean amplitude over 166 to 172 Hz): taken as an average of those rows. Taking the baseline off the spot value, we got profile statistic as -0.29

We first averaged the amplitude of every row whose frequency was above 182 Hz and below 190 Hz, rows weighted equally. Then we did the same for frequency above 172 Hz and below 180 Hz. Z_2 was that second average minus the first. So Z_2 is -0.17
